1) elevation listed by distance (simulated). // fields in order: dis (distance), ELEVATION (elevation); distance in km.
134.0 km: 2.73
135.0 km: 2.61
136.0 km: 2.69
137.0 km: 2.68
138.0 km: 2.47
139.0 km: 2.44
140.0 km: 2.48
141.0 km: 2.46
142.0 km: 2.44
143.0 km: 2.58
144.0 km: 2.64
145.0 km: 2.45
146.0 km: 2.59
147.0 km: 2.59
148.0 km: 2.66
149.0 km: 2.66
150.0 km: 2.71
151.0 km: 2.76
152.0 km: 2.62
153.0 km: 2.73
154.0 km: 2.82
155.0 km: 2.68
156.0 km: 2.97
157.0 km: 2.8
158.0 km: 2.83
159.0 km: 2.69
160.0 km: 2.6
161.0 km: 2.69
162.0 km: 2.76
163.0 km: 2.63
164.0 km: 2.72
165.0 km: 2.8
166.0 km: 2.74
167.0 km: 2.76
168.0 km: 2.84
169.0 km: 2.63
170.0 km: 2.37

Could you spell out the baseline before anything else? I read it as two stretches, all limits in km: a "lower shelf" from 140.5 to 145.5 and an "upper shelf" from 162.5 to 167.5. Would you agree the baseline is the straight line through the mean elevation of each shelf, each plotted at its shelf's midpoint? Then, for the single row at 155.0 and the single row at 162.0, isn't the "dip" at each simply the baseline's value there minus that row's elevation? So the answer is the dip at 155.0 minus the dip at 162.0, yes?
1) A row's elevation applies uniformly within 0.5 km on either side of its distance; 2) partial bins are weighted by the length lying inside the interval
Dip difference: 0.011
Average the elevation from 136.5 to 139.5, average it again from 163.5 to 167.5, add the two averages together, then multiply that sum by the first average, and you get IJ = 13.4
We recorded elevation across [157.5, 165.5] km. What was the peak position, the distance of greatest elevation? 158.0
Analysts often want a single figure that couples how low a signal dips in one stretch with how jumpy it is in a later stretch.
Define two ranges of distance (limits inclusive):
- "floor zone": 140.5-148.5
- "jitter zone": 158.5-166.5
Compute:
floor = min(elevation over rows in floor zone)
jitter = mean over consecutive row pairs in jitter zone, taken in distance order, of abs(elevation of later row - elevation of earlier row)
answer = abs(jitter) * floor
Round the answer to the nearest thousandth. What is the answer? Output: 0.213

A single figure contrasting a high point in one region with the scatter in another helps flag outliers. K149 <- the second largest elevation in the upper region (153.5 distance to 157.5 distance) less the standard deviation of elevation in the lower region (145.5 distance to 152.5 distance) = 2.76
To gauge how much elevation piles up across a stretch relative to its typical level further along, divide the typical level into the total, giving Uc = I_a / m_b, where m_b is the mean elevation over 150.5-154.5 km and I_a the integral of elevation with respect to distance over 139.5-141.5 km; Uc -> 1.8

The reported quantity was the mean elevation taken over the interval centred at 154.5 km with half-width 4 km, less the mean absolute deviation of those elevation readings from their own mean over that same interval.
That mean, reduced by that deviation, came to 2.70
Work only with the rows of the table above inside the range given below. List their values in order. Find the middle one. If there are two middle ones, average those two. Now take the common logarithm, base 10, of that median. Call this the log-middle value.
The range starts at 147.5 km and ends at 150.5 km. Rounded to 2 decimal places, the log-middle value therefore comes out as 0.42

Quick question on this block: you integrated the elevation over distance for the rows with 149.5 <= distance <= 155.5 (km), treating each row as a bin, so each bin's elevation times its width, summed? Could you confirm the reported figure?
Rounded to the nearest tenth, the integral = 16.3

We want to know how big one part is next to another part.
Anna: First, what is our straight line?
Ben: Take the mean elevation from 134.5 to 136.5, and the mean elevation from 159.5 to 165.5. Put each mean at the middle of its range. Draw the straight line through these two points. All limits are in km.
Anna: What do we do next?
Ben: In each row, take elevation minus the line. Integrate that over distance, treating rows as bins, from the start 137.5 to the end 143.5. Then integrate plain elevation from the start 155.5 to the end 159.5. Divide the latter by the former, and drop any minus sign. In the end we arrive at 10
